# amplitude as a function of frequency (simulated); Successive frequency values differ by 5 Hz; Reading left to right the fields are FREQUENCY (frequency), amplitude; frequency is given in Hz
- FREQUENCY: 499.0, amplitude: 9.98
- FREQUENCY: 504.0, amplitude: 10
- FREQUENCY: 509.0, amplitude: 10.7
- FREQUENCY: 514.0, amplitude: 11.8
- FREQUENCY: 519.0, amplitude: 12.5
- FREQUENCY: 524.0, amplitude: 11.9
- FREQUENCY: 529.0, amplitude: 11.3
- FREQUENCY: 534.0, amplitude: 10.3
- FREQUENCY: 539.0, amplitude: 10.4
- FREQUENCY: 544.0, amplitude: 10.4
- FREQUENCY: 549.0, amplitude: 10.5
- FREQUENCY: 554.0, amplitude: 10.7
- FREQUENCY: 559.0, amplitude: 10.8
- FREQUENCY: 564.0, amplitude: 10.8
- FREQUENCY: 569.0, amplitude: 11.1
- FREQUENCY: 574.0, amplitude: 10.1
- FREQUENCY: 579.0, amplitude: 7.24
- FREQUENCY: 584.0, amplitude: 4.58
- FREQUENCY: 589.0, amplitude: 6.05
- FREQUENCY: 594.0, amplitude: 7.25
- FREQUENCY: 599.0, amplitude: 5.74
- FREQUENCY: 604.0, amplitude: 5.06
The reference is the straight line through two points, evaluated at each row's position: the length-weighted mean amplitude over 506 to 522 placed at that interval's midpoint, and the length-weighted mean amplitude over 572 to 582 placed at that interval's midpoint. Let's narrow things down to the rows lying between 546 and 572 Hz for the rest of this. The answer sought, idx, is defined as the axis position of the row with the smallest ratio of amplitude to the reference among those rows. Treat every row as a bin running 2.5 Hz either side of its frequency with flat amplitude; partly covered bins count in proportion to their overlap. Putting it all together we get 549.0 Hz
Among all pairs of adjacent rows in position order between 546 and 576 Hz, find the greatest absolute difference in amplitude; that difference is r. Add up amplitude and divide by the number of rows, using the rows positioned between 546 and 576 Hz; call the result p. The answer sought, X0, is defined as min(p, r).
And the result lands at 1.00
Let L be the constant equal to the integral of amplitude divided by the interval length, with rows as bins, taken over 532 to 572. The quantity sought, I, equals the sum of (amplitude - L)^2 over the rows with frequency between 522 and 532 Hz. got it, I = 2.1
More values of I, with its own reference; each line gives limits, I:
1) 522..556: 2.3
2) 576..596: 80.2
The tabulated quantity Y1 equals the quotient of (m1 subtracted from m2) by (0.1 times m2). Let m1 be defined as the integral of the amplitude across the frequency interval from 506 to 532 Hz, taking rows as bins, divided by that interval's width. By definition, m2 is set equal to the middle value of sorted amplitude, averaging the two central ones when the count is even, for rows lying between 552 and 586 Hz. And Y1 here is -1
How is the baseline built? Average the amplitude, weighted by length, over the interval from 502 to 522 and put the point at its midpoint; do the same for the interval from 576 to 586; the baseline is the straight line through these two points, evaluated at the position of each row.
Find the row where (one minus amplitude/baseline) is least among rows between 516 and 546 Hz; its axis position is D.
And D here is 544.0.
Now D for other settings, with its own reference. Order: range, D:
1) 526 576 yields 569.0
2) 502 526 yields 519.0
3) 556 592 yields 569.0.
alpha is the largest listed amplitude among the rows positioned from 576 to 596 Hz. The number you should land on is 7.25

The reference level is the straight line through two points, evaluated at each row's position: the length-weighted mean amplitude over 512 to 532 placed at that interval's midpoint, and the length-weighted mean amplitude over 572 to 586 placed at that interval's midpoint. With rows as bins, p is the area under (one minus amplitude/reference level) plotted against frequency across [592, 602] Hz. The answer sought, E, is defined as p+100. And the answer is 99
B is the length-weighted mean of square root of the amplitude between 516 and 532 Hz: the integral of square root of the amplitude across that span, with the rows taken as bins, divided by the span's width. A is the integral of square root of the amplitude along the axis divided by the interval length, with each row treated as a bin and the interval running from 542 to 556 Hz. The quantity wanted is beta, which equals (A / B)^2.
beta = 0.89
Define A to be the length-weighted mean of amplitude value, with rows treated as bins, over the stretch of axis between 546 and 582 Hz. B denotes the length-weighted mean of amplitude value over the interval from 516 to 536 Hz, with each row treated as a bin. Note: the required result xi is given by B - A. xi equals 1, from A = 10.1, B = 11.5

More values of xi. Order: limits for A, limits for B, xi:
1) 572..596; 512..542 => 4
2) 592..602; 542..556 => 4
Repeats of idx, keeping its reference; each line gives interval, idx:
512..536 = 534.0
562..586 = 584.0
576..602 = 584.0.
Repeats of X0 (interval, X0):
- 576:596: 2.66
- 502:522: 1.10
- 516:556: 1.00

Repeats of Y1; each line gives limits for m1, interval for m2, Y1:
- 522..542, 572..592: -6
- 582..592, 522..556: 5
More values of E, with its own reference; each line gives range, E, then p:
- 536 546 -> 100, -0.1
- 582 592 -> 102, 1.8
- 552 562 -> 98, -1.9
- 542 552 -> 99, -0.6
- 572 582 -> 99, -1.2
